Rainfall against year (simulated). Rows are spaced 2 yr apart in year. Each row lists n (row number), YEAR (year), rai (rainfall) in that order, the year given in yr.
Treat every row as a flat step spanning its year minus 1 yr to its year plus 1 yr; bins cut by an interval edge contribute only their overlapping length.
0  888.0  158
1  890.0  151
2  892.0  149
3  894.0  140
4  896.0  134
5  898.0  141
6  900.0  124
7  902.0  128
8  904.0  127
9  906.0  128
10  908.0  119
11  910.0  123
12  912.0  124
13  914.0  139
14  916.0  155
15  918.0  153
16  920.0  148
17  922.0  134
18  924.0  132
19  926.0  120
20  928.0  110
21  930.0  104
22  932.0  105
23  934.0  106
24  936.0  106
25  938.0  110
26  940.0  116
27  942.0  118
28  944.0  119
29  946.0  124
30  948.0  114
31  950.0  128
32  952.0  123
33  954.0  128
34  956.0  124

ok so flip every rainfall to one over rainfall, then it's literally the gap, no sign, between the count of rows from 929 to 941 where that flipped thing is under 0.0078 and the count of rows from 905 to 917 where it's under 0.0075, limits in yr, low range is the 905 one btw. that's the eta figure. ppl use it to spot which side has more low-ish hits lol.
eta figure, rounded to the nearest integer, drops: 2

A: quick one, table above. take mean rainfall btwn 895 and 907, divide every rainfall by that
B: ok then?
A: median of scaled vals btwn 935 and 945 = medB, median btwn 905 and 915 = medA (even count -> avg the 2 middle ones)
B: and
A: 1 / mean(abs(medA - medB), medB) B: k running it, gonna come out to 2.10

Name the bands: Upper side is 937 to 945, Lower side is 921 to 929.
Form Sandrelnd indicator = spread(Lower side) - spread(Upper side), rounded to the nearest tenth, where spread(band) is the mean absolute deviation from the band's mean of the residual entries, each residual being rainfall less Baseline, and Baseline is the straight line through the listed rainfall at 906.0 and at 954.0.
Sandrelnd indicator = 6.1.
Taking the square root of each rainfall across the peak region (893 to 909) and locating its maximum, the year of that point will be 898.0 yr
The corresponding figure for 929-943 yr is 942.0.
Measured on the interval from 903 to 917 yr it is 916.0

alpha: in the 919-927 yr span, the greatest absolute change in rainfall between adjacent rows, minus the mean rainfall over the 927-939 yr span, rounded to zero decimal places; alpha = -93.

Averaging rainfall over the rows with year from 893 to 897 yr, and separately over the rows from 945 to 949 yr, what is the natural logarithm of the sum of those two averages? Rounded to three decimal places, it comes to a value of 5.545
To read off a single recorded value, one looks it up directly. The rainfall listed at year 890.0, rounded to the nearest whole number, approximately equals 151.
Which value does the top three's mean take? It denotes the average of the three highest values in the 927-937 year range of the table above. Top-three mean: 107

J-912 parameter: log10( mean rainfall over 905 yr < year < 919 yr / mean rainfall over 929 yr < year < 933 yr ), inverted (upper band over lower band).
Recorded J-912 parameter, -0.11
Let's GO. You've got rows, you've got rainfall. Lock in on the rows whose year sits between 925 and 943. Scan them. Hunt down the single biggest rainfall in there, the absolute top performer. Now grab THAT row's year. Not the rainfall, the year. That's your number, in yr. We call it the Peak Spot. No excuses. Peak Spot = 926.0 yr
